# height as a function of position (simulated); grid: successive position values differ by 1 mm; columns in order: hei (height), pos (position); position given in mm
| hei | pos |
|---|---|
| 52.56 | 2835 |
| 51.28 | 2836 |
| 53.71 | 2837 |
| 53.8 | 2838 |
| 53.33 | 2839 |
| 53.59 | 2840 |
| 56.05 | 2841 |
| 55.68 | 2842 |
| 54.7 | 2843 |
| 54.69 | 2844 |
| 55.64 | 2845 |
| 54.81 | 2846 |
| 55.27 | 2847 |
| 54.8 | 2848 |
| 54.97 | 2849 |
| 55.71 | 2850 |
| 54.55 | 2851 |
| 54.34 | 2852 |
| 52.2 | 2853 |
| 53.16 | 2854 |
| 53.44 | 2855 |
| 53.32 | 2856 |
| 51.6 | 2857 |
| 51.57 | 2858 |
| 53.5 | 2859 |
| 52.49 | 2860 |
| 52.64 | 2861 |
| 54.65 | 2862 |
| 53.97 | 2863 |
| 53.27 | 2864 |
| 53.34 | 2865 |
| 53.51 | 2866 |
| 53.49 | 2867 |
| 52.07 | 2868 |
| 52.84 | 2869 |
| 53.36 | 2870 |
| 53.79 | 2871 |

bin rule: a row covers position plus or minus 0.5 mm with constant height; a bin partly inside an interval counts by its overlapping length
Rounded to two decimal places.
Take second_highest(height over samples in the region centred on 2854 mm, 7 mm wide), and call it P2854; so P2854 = 54.34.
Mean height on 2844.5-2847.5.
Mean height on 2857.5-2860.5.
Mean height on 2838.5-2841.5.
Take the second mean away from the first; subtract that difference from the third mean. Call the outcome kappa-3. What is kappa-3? 51.6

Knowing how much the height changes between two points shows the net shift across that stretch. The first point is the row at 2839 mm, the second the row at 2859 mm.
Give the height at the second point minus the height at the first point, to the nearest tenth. 0.2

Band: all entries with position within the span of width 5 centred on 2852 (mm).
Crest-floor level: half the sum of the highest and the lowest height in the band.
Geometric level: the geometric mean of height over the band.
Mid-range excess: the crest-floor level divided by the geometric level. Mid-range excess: 1.00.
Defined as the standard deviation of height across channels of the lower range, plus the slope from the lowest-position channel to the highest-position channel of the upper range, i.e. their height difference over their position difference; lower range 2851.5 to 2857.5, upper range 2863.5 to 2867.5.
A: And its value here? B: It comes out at 1.0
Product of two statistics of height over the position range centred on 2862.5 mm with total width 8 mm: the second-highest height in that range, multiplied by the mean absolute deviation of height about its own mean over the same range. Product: 26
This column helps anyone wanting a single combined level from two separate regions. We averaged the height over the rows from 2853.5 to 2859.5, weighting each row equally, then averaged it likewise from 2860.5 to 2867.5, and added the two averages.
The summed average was 106.3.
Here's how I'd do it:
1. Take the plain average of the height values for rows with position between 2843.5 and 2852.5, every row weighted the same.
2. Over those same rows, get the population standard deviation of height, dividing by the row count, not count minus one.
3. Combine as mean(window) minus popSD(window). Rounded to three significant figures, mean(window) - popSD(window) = 54.5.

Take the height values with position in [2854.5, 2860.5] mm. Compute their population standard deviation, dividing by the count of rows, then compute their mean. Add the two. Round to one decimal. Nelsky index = 53.5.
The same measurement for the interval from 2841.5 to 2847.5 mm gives 55.6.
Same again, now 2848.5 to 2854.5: 55.3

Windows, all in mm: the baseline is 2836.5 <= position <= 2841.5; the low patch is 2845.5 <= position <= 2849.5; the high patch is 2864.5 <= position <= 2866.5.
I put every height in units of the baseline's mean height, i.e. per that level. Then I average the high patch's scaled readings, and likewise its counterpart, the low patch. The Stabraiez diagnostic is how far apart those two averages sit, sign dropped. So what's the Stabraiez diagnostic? 0.028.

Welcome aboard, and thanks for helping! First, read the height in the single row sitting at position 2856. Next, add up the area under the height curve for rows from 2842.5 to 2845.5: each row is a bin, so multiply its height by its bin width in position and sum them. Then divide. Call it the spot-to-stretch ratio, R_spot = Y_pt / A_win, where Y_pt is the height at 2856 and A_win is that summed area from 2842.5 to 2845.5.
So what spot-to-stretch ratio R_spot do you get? 0.32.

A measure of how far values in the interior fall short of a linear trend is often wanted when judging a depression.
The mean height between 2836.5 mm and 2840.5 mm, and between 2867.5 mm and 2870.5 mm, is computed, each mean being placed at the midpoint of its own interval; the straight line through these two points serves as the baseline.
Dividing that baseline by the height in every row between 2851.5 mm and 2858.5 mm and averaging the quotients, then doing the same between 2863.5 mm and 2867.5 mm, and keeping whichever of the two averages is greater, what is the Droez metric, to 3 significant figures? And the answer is 1.01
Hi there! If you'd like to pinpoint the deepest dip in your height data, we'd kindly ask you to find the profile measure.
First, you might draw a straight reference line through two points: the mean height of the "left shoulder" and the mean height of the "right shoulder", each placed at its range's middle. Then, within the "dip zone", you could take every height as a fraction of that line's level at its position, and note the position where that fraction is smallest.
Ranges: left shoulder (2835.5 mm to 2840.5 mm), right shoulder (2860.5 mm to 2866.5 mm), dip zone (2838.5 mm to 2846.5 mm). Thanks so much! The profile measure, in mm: 2839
